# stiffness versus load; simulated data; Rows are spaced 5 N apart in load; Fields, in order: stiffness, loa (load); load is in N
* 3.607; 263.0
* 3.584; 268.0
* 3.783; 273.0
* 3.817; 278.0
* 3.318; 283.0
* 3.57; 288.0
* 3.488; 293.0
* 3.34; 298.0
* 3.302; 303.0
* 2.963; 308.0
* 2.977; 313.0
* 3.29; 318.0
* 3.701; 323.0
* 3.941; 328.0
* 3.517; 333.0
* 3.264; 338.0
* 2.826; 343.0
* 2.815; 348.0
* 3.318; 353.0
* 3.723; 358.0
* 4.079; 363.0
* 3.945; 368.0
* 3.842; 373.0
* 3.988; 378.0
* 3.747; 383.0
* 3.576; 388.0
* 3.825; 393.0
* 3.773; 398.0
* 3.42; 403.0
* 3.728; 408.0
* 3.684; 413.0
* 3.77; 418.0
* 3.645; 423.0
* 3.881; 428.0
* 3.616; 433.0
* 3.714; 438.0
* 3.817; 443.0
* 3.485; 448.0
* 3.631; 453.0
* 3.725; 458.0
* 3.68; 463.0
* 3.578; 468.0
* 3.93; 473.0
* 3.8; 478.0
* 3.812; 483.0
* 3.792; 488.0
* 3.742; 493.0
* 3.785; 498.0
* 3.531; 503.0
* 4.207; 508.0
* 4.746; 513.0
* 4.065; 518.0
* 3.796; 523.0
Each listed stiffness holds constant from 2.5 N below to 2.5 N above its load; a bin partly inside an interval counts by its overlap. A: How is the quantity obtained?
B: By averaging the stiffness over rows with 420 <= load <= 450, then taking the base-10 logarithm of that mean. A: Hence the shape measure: 0.57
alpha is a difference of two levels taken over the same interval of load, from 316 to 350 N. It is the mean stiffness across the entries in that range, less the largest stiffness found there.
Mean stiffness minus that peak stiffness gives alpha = -0.60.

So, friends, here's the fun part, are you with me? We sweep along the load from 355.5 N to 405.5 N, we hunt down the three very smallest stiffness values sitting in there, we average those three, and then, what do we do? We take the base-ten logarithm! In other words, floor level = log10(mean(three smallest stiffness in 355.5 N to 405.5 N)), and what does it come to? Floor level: 0.55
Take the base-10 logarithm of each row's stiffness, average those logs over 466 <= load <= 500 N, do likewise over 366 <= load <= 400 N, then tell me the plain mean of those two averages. 0.579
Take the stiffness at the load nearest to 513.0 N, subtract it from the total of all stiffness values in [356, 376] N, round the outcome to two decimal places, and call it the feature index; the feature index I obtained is 10.84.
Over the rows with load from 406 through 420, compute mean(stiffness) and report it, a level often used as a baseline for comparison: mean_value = 3.73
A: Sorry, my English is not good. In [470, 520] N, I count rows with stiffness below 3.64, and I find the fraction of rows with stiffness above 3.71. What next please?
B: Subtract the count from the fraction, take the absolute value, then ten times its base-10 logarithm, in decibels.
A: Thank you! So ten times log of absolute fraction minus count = -10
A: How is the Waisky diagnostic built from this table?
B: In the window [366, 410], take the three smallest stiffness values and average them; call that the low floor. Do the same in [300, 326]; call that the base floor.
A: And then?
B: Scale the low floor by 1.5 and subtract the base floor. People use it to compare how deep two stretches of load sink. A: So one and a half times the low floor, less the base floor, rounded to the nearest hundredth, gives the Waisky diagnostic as 2.29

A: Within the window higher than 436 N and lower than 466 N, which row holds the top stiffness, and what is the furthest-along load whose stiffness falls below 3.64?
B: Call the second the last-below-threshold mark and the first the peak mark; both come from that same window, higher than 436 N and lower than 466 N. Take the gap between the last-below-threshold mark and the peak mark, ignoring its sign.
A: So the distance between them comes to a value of 10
